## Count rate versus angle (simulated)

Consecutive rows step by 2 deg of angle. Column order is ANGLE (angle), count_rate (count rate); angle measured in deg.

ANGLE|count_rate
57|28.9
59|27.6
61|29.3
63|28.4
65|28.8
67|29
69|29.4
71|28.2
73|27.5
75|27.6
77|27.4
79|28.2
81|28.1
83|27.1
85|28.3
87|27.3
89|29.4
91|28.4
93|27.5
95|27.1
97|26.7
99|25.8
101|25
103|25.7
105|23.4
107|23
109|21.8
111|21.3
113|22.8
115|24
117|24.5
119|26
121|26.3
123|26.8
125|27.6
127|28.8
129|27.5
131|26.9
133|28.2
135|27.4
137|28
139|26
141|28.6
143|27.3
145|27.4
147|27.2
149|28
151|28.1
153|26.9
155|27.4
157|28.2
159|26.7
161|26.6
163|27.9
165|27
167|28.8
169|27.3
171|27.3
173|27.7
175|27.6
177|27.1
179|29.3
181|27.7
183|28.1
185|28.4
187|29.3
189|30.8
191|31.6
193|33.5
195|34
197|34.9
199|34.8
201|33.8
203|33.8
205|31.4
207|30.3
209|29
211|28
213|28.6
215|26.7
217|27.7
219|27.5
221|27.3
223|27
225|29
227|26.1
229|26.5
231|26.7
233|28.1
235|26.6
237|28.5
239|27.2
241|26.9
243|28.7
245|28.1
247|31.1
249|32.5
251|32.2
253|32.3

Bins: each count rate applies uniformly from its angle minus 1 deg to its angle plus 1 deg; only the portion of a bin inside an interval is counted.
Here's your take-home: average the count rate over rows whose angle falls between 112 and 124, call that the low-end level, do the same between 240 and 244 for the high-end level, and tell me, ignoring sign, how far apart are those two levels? 2.7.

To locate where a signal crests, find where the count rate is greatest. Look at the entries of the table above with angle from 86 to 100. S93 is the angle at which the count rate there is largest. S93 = 89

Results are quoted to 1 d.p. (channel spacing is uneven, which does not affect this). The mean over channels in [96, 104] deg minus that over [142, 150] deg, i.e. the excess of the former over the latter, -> -1.7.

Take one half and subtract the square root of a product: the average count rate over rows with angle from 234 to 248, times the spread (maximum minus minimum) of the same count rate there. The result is -10.8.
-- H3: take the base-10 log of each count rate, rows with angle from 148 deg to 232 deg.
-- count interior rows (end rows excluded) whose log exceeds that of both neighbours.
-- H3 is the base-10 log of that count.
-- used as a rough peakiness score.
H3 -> 1.0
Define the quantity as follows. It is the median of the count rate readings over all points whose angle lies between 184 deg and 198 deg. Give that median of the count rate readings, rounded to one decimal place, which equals 31.6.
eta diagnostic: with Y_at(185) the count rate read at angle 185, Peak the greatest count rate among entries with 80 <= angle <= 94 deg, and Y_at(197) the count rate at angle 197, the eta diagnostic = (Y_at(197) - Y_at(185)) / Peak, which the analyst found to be 0.22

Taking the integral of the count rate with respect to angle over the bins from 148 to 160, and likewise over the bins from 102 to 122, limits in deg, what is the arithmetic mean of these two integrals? 404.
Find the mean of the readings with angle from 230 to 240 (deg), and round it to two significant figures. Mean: 27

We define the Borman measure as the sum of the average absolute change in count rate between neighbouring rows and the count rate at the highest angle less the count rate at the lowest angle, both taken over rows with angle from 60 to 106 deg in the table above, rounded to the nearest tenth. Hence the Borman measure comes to -5.1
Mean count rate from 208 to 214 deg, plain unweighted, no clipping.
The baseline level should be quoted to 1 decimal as 28.5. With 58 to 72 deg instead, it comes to 28.7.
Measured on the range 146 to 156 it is 27.5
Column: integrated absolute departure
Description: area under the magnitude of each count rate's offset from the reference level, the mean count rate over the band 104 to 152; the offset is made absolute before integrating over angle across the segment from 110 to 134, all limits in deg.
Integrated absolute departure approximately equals 43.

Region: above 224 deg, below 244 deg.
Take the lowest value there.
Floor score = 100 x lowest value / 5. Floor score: 522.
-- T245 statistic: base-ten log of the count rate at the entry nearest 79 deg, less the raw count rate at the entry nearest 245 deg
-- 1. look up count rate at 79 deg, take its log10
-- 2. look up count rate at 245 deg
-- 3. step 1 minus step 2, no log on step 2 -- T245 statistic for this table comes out -26.6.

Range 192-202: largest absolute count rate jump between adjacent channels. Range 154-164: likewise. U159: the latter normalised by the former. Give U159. 1.50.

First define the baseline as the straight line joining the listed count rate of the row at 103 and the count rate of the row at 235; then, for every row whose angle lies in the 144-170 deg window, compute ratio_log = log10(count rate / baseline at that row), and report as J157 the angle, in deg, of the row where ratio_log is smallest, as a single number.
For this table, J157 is 161 deg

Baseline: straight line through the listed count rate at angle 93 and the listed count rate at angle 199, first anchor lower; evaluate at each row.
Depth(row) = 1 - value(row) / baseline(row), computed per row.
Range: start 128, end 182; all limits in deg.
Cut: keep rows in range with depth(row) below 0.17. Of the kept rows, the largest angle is 179 deg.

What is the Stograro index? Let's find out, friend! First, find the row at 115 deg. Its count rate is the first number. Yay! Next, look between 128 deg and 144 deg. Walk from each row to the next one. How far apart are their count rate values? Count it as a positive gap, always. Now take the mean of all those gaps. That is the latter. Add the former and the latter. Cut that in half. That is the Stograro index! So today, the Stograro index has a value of 12.7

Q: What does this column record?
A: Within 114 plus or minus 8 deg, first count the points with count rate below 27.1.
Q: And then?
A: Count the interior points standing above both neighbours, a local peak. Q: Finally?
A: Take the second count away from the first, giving 8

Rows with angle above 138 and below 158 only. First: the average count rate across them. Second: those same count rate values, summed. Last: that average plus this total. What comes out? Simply 303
